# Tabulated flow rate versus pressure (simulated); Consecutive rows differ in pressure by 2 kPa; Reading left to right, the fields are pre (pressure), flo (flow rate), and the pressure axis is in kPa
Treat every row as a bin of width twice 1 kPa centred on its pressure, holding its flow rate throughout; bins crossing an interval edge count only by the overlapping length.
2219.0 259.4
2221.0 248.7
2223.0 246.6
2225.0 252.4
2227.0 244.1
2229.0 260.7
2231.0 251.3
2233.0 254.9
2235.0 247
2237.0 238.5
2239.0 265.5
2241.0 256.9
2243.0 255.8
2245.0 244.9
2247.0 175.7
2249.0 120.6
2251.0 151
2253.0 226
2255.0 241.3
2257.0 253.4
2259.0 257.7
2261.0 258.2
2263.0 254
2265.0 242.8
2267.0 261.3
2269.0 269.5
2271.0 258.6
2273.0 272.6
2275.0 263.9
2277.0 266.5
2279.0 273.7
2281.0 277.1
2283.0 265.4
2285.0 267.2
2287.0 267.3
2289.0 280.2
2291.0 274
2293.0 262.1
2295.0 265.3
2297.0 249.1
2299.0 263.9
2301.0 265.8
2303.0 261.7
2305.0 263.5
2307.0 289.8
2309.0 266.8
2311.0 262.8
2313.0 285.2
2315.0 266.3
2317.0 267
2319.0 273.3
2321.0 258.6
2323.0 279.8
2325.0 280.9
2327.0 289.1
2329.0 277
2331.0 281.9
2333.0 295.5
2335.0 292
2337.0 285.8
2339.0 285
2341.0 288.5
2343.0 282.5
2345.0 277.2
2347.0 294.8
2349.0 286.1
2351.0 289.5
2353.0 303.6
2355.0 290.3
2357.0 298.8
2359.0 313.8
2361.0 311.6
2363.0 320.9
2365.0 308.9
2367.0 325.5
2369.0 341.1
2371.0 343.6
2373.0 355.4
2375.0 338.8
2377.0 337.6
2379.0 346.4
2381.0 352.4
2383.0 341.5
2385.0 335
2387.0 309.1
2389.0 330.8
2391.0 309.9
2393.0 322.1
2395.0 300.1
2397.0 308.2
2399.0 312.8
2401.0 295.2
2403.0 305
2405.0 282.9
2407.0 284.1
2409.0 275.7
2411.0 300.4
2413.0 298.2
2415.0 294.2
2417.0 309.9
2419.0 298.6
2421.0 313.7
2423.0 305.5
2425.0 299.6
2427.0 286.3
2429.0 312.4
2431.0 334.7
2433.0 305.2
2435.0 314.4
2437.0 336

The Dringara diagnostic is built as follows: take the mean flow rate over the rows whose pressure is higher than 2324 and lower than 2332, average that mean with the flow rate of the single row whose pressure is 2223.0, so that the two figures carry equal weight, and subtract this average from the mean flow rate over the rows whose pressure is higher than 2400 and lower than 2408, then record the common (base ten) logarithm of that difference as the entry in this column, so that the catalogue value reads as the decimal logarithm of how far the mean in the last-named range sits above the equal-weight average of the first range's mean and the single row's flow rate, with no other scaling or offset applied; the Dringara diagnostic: 1.44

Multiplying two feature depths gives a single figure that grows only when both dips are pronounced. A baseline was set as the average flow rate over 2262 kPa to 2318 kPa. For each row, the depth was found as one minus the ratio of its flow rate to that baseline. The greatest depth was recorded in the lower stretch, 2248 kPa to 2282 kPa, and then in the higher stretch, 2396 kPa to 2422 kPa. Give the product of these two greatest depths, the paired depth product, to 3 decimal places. -0.019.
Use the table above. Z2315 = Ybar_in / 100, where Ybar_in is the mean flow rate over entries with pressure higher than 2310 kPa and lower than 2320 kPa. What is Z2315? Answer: 2.71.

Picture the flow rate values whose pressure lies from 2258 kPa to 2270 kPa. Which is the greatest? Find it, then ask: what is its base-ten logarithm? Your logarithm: 2.43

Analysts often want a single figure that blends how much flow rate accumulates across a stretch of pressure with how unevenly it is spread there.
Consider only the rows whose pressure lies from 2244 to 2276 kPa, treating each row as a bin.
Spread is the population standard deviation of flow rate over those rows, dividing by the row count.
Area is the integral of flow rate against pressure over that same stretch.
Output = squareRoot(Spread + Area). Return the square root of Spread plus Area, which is 87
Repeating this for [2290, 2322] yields 93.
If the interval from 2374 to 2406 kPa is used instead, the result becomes 101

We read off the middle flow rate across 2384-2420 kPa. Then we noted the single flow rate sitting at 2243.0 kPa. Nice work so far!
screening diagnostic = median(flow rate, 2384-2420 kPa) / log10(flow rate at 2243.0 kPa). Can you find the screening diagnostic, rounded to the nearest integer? 126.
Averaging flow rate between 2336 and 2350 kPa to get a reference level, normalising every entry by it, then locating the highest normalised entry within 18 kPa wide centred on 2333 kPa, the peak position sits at 2333.0 kPa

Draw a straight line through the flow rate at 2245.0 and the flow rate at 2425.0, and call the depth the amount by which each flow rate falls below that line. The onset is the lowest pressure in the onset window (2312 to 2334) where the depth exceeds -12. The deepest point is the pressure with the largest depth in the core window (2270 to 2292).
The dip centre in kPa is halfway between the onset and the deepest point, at 2293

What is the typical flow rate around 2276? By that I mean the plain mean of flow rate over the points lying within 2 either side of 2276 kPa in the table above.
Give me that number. 265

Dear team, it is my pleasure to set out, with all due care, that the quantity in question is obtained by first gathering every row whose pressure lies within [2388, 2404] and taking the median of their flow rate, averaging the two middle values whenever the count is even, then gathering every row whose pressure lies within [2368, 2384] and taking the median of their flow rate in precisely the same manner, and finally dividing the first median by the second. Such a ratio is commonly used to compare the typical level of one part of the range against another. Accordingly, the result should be 0.90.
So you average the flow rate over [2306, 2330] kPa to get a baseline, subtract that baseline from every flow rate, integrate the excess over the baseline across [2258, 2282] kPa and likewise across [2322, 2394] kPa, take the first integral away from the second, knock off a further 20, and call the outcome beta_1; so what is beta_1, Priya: 2727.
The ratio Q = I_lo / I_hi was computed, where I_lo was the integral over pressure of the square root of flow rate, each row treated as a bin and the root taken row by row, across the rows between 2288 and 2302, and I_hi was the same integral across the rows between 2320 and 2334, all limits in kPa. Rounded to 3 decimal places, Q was 0.974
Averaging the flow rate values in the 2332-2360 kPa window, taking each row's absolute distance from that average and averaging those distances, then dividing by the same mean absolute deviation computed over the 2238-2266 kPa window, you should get 0.20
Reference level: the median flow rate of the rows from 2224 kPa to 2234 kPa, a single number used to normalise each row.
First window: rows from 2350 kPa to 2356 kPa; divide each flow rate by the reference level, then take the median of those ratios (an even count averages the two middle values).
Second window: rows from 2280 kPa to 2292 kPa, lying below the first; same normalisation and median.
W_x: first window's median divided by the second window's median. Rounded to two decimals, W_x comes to 1.07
